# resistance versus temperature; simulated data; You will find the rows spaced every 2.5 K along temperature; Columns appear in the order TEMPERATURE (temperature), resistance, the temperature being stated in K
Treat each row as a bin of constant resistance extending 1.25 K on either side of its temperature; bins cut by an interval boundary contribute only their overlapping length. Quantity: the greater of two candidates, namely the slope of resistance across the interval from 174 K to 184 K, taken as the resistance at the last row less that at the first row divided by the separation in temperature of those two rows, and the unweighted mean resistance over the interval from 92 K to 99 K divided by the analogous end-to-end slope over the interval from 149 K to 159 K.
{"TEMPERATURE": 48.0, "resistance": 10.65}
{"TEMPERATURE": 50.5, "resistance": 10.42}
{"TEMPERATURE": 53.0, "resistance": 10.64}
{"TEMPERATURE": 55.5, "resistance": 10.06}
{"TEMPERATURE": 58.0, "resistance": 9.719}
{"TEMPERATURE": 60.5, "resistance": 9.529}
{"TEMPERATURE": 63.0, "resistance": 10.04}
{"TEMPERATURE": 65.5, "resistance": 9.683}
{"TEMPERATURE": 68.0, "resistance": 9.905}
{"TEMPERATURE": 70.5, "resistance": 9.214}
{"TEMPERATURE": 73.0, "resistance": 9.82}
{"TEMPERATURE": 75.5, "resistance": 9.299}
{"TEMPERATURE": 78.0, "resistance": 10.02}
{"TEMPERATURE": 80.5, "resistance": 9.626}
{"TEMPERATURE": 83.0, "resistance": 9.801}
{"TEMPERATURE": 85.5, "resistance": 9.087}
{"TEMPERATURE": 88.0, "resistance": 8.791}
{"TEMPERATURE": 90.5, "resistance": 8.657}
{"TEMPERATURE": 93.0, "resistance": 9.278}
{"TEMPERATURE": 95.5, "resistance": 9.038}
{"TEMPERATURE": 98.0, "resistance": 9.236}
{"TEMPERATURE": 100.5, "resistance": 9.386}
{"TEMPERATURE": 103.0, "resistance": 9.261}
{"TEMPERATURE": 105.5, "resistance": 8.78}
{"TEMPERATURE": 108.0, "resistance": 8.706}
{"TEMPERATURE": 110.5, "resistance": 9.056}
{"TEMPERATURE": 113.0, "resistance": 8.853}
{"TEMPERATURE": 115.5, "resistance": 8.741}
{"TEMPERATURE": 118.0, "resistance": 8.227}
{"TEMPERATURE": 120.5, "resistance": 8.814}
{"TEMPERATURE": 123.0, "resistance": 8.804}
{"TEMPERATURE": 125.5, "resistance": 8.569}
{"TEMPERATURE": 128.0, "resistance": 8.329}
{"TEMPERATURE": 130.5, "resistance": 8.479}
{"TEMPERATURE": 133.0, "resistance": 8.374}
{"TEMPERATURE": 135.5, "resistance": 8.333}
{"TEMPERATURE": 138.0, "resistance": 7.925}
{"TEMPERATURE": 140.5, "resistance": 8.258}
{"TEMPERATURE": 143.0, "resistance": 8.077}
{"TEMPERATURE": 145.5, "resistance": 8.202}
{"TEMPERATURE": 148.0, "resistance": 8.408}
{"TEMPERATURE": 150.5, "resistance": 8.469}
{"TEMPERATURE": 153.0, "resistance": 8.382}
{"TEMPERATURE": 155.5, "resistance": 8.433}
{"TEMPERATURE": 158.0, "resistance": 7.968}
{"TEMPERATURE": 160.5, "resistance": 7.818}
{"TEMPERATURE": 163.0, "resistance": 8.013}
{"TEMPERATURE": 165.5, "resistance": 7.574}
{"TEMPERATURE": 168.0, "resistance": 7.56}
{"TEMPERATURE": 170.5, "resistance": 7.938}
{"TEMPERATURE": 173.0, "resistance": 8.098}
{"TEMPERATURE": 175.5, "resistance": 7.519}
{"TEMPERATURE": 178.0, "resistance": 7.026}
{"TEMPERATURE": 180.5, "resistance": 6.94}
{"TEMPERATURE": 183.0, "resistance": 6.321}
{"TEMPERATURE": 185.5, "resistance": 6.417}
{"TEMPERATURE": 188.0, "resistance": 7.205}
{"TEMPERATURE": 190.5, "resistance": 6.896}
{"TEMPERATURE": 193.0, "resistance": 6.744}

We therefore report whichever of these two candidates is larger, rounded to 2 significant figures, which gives -0.16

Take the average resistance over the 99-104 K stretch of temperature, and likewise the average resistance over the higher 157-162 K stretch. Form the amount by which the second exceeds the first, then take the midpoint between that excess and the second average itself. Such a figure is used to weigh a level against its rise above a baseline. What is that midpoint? 3.2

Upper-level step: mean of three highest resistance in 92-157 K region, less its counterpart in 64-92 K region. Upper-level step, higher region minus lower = -0.6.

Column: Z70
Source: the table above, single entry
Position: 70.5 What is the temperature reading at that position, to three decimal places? 9.214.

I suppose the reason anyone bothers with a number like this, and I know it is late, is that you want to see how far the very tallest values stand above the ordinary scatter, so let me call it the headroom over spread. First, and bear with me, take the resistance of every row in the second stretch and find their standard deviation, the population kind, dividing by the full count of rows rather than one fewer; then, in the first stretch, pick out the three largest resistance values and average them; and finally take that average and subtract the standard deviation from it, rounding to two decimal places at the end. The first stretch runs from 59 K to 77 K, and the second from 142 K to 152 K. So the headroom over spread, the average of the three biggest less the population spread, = 9.76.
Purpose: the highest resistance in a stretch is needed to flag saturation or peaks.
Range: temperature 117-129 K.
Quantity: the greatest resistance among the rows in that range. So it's 8.814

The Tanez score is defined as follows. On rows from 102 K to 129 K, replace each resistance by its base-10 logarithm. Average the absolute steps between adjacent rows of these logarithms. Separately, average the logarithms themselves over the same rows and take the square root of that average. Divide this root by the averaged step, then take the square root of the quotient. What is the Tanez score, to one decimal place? 8.3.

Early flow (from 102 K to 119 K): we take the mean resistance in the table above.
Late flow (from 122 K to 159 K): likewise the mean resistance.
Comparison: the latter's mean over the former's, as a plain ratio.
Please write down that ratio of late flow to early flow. 0.95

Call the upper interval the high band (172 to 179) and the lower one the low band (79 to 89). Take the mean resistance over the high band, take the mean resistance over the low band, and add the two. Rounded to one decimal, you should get 16.9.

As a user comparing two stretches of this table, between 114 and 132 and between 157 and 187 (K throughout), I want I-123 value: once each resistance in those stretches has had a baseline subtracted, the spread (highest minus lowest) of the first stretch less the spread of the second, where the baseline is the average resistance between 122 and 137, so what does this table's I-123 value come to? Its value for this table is -1.2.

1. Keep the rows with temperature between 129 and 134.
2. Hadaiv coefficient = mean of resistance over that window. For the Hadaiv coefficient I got 8.4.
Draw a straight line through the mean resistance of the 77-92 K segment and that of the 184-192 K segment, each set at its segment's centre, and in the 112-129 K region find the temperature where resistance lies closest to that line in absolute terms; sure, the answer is 128.0 K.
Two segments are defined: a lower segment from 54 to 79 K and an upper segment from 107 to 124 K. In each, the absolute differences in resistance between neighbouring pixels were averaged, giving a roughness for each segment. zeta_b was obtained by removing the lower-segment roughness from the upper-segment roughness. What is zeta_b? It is -0.17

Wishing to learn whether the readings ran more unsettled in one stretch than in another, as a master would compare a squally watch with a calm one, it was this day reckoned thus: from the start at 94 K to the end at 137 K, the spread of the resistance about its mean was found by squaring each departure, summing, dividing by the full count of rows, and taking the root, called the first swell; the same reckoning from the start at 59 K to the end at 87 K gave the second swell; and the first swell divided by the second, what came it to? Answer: 1.10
